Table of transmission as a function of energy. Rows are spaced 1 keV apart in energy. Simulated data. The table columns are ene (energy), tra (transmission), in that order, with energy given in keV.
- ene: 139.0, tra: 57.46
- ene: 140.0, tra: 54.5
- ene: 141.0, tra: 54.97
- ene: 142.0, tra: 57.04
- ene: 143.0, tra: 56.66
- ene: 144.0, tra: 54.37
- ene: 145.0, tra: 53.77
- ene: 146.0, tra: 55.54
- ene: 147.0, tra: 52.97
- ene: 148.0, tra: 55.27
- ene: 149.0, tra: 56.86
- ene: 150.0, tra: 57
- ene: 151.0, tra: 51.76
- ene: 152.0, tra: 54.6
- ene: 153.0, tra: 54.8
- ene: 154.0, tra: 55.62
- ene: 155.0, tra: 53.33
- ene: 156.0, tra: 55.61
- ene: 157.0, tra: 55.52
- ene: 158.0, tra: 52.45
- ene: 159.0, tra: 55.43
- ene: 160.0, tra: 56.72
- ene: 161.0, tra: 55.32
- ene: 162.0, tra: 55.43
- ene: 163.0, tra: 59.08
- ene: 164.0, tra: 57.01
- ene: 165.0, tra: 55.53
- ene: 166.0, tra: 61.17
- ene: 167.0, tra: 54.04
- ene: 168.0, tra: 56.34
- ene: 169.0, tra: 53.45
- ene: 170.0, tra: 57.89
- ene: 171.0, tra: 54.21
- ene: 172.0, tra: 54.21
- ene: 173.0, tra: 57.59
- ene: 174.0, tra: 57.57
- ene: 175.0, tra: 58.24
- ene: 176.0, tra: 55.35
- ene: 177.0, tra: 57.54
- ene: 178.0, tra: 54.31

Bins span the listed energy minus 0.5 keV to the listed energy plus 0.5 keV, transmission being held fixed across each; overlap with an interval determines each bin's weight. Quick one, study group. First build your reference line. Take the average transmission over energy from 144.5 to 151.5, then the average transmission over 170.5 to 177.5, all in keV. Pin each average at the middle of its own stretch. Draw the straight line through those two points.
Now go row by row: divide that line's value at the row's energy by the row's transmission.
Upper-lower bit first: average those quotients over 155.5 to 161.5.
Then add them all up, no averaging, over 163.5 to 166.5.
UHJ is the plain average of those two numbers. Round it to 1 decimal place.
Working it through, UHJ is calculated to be 2.0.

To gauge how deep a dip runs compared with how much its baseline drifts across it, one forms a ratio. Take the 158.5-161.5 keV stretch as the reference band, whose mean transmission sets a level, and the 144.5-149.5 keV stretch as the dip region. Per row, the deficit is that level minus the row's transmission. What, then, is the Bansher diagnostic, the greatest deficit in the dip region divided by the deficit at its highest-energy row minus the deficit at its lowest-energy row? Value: -0.9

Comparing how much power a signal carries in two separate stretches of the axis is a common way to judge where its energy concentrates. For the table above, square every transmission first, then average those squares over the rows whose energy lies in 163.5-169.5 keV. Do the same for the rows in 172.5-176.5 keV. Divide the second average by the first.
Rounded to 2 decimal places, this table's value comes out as 1.03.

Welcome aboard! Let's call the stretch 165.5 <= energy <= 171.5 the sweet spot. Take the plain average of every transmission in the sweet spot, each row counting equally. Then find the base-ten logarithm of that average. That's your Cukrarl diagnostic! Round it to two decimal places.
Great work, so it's 1.75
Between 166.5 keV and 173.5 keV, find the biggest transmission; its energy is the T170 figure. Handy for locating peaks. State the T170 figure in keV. 170.0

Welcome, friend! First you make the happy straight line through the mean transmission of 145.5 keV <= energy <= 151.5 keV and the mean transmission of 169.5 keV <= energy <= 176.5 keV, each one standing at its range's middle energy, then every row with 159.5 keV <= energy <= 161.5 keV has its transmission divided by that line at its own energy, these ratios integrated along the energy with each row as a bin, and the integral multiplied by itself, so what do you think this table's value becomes 4.05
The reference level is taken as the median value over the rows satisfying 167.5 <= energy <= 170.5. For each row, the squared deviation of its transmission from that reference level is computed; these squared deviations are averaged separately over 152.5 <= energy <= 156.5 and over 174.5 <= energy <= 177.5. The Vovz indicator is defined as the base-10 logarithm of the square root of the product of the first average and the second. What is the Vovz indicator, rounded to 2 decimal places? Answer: 0.40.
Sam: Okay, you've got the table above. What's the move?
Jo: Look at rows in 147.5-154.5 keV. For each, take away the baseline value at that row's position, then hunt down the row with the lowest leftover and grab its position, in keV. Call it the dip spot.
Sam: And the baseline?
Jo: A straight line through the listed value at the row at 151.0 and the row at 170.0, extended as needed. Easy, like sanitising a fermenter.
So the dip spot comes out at 151.0 keV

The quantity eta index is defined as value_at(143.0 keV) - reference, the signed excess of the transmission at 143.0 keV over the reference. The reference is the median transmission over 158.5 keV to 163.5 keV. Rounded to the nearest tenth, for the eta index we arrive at 1.2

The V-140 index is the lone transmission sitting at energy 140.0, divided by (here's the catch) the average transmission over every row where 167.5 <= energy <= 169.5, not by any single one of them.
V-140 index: 0.99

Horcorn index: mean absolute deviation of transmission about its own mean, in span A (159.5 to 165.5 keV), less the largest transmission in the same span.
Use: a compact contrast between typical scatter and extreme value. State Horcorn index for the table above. -58.0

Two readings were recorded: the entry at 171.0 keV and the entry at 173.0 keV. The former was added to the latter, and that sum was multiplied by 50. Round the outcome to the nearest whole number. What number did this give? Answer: 5590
